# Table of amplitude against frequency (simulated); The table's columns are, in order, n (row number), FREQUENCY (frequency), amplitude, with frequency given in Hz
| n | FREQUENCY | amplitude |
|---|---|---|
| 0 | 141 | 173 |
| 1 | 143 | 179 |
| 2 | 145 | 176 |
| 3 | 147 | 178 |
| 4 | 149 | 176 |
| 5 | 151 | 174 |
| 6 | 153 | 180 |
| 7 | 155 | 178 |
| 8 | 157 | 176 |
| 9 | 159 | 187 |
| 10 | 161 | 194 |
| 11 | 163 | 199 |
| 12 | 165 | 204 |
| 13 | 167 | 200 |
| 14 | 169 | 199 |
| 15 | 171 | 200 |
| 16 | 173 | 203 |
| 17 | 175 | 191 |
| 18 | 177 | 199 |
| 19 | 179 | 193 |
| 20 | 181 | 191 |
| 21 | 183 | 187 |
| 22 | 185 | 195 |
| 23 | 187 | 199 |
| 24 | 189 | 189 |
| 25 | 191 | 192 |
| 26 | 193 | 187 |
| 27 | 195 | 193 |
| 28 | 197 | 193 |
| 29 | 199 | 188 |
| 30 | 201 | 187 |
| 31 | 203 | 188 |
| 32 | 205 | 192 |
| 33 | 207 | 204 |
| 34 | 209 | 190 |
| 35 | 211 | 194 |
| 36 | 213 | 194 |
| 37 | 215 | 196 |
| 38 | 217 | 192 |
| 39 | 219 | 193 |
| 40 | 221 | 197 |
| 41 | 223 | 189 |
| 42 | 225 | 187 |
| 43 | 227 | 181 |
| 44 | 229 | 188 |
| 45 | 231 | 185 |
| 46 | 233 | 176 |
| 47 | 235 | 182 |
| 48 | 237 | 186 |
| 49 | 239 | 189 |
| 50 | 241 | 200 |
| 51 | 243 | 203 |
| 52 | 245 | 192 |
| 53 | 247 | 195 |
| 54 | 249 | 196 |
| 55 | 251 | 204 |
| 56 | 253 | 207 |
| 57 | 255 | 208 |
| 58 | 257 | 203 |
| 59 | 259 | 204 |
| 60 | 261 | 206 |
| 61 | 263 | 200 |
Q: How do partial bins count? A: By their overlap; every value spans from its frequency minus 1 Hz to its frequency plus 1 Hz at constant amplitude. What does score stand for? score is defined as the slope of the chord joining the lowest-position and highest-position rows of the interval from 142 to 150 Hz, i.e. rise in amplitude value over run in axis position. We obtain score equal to -0.50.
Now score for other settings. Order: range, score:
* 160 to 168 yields 1.00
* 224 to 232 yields -0.33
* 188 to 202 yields -0.17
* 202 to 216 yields 0.67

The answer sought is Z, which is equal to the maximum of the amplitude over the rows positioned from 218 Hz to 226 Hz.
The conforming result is 197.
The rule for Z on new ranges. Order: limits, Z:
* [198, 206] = 192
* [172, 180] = 203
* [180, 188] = 199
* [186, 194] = 199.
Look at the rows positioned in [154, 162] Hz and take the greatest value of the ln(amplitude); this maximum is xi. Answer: 5.27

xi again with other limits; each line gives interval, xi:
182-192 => 5.29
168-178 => 5.31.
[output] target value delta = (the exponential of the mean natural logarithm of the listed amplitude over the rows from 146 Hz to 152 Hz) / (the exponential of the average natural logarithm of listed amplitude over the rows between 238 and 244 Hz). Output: 0.89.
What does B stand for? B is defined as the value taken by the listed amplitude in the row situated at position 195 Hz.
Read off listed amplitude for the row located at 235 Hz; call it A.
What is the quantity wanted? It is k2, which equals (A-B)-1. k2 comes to -12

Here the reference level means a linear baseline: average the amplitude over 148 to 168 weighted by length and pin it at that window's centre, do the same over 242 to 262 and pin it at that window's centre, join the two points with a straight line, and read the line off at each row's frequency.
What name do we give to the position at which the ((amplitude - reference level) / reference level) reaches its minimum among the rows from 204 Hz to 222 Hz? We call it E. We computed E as 209 Hz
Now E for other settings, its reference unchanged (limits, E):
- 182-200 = 193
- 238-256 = 239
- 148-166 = 151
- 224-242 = 233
